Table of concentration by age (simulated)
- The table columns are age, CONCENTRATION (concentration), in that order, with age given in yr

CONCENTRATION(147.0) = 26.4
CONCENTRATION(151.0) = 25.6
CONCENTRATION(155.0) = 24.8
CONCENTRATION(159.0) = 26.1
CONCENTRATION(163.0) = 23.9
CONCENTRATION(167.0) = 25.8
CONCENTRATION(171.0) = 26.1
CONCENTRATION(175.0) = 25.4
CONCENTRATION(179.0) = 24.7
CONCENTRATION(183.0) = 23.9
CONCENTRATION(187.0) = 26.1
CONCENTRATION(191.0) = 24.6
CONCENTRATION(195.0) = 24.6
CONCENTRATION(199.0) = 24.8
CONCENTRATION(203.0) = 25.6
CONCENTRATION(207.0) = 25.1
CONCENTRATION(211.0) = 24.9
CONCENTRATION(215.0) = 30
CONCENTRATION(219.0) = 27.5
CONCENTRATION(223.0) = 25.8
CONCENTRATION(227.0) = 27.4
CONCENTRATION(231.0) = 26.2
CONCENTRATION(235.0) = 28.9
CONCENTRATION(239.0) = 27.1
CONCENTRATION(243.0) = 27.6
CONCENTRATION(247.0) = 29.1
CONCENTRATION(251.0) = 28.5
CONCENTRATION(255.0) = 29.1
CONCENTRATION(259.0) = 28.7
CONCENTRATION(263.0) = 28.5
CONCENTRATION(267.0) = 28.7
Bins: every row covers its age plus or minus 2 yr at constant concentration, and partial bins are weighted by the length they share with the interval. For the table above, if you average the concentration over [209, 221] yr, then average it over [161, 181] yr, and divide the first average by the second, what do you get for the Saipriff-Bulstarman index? 1.09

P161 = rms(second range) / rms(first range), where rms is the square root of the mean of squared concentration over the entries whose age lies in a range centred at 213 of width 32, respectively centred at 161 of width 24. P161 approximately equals 1.04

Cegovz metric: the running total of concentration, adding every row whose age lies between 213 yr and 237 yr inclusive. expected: 166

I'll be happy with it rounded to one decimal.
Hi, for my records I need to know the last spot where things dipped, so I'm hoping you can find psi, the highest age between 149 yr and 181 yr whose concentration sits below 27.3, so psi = 179.0 yr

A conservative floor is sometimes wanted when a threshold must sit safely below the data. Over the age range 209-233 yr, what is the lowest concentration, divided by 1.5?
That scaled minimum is 16.6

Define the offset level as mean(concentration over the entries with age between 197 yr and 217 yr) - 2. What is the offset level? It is 24.1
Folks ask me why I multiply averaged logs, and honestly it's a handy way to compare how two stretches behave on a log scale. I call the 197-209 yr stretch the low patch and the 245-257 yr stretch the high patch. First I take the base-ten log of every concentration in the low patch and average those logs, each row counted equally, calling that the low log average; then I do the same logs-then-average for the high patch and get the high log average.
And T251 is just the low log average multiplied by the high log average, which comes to 2.05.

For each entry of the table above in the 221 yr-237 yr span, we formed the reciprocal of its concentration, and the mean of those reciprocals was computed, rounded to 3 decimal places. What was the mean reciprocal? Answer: 0.037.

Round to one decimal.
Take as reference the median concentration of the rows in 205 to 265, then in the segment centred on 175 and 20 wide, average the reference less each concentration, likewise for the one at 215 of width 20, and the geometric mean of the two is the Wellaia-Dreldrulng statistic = 1.5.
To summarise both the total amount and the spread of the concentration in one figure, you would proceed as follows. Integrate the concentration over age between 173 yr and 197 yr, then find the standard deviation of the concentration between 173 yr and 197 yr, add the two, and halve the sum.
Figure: 299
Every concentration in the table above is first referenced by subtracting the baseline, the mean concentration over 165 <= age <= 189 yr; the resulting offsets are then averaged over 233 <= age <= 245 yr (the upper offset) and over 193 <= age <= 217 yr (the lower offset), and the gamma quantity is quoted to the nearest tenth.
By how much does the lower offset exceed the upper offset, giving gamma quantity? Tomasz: -2.0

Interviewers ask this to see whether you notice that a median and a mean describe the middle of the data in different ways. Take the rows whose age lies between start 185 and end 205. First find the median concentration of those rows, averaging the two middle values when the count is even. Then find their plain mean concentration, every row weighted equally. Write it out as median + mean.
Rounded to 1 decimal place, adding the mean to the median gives 49.9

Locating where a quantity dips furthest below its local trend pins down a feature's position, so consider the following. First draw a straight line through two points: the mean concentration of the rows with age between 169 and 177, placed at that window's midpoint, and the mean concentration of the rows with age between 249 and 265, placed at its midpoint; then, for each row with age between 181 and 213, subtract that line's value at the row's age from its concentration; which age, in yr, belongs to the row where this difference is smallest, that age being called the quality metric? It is 183.0 yr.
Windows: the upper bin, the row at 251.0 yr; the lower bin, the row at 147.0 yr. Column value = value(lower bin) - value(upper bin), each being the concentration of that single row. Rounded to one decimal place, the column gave -2.1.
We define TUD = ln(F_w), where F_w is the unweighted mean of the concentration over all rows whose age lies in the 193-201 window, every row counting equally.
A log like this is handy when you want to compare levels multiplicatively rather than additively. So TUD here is 3.207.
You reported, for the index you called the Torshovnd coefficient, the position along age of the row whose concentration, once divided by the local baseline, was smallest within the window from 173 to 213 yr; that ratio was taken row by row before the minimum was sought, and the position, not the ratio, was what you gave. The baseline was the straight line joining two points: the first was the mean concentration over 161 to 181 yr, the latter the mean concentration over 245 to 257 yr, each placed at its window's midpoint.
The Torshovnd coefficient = 211.0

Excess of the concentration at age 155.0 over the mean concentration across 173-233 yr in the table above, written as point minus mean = -1.0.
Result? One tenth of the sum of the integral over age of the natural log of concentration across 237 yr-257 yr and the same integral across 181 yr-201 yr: 13.1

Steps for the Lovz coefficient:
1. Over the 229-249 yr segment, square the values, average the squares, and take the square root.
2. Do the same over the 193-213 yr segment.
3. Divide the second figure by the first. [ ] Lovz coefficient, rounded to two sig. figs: 0.90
